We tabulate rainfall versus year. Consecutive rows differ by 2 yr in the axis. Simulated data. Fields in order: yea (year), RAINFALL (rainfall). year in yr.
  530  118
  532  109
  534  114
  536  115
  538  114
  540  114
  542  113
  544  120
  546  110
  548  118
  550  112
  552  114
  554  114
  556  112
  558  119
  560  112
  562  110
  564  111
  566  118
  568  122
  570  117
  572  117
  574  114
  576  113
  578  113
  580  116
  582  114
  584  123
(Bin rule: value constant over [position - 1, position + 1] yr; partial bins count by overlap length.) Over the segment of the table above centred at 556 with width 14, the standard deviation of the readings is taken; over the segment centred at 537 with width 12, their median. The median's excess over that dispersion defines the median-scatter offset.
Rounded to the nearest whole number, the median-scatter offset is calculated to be 111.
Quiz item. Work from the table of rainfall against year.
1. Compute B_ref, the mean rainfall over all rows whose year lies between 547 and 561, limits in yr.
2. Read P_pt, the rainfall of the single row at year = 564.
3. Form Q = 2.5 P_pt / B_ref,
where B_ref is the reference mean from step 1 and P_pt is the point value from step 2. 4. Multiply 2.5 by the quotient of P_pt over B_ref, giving 2.43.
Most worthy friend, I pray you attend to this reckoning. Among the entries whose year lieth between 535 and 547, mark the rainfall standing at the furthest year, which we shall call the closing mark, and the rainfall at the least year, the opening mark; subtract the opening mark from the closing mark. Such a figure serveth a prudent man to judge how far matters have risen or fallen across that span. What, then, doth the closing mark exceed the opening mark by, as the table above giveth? -5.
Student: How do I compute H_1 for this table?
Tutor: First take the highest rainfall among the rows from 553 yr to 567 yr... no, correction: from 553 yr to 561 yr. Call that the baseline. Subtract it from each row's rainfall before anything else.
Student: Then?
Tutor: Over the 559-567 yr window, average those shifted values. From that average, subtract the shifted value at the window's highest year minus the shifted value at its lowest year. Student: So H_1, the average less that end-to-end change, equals -12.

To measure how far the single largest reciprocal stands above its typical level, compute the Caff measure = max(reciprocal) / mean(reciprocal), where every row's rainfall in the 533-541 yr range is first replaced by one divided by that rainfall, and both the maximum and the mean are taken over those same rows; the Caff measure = 1.00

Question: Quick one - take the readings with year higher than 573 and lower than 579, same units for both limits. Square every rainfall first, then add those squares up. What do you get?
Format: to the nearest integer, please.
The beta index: 38534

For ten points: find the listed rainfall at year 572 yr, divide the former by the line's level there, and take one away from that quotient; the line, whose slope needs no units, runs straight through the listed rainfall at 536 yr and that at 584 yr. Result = -0.03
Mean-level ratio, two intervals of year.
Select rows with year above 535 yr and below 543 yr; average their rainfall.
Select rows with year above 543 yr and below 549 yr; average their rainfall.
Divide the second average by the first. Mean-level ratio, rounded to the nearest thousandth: 1.018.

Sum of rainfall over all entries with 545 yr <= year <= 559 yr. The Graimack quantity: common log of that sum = 2.903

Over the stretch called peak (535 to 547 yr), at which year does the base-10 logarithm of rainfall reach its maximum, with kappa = 544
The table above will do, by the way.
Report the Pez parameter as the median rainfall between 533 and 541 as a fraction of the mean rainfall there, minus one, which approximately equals -0.002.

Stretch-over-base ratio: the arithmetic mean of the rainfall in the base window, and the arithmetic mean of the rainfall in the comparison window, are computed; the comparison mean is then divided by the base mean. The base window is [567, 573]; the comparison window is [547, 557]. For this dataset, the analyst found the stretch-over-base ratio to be 0.96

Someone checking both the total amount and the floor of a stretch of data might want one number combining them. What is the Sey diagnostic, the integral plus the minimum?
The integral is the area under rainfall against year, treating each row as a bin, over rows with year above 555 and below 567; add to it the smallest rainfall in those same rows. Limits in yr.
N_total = 1474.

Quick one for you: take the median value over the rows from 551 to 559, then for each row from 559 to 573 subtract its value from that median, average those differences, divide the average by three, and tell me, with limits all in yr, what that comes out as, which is -0.43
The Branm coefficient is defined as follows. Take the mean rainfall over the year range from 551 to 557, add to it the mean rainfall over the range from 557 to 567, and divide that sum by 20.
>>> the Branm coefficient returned 11.4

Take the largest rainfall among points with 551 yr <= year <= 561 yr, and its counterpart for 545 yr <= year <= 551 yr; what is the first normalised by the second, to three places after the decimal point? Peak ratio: 1.008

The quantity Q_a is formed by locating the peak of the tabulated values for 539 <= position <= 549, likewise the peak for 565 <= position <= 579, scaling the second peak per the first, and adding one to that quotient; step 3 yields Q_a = 2.02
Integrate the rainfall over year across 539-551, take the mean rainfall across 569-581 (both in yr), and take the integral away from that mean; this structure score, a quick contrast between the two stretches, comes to -1259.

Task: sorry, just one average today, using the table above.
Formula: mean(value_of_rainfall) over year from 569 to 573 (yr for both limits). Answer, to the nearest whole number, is 117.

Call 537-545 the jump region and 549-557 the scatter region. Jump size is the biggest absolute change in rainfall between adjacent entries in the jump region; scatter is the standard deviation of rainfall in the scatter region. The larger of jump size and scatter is 7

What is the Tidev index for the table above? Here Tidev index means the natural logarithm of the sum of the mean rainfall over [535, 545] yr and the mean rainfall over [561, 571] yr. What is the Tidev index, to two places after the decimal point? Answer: 5.44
